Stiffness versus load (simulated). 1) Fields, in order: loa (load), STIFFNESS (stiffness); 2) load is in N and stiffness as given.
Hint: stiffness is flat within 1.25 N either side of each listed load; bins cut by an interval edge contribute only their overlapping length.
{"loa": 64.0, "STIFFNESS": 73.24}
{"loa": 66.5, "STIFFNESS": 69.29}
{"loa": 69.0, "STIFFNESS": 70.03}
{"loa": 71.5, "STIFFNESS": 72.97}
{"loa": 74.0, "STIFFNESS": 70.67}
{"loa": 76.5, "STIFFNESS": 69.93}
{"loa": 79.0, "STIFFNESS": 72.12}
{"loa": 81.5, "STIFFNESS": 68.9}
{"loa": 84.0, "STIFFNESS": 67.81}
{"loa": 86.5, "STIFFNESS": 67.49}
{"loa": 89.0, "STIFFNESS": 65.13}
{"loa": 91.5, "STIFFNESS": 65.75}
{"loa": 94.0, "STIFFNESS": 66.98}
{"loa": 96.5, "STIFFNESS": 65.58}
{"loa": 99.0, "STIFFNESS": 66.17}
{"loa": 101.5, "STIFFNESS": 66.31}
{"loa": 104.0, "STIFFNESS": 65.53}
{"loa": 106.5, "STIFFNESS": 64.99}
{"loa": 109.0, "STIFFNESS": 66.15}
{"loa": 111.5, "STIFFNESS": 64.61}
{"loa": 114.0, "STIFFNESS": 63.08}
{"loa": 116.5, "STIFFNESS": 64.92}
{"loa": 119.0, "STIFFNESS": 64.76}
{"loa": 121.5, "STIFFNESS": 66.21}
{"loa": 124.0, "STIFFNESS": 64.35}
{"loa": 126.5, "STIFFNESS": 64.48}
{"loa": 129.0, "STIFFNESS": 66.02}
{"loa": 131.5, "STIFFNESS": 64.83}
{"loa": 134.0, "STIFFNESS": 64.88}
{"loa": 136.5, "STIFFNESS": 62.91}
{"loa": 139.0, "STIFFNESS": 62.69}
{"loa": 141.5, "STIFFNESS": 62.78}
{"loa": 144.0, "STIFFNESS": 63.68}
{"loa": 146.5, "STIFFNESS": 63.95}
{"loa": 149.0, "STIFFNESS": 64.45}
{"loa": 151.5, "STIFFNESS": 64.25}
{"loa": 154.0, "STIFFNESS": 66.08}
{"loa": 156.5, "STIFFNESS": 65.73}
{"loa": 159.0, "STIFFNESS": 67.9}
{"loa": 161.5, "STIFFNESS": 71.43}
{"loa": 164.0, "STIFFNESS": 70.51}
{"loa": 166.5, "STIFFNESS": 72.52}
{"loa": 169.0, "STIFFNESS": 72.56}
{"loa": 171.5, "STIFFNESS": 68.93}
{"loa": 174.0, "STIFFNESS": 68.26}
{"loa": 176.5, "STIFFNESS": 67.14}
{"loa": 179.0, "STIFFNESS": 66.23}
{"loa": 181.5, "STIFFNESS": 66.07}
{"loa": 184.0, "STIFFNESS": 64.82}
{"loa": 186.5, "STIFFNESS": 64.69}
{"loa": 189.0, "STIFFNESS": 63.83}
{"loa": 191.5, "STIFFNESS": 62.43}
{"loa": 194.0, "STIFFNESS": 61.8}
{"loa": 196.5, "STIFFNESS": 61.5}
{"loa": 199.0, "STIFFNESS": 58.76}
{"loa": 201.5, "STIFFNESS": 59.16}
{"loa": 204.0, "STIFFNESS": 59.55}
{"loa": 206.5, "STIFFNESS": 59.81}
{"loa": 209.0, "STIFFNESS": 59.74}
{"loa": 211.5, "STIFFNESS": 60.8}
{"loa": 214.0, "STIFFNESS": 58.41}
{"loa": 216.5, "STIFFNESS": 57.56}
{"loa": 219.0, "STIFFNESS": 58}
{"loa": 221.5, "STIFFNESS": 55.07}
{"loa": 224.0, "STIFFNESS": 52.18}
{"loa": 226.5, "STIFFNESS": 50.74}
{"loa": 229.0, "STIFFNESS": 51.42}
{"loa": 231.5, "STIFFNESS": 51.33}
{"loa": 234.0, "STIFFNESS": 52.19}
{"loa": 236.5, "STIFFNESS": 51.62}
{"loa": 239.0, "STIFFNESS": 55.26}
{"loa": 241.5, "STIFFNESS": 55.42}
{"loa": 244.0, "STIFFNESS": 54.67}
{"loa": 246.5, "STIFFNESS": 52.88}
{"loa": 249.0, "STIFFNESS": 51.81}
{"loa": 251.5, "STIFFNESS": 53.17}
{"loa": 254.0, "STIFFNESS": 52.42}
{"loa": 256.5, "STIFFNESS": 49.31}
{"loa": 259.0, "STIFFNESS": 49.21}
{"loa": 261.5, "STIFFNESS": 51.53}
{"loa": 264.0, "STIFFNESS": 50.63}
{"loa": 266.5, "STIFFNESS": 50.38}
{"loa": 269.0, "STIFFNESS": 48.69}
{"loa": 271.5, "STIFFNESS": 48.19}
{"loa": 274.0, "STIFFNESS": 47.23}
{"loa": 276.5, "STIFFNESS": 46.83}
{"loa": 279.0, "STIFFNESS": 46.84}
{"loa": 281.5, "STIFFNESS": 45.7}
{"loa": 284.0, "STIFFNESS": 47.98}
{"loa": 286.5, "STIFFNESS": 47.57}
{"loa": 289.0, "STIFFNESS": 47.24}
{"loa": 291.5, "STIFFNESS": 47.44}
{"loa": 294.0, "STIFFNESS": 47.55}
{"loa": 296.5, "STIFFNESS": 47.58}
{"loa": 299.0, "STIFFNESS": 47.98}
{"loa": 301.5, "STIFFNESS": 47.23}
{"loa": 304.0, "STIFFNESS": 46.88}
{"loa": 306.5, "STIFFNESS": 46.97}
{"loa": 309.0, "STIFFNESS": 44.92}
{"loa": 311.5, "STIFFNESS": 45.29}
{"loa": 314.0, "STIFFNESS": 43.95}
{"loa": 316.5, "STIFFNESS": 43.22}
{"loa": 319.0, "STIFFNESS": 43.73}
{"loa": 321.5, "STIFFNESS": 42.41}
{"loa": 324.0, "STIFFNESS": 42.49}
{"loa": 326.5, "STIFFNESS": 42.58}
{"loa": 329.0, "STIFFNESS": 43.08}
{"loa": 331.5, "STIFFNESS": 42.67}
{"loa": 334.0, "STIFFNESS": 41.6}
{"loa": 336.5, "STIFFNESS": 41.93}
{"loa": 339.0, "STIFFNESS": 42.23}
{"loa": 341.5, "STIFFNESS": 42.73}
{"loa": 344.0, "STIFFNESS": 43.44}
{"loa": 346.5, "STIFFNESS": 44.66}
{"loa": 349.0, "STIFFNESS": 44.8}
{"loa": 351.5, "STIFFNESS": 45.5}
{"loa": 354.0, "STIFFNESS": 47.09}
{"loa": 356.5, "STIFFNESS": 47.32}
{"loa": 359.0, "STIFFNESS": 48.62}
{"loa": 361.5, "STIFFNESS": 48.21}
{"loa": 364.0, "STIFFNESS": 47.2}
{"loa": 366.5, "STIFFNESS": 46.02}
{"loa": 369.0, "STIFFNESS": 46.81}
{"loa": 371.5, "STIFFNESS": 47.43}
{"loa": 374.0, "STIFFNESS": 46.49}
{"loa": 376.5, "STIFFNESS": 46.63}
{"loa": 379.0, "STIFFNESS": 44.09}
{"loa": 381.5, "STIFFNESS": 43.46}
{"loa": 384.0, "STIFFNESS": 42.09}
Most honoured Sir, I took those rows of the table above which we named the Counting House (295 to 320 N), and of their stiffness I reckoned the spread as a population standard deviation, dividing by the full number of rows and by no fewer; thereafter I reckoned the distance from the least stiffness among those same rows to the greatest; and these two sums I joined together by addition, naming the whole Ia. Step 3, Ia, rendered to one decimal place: 6.4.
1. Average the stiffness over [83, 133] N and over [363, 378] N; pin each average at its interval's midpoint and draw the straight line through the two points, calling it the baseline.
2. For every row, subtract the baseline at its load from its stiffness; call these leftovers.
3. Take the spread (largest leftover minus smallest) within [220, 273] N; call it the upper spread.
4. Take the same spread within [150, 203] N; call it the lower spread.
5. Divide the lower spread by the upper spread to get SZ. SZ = 2.0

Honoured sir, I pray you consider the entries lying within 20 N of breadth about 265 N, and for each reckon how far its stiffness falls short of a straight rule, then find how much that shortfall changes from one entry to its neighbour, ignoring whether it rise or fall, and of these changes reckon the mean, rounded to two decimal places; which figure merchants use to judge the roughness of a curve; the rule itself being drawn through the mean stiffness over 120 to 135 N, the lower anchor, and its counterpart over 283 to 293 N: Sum 0.82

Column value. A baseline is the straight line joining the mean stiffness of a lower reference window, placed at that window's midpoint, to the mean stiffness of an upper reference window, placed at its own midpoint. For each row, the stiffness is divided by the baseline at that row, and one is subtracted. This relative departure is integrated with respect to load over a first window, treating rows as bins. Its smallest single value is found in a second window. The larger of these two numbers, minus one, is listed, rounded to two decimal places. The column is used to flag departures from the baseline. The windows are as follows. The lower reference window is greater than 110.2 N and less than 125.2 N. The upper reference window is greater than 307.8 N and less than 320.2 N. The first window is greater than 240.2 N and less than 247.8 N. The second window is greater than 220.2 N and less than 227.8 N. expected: -0.59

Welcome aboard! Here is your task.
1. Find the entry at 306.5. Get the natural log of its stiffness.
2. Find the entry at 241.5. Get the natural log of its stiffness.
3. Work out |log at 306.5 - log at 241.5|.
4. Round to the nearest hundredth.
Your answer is 0.17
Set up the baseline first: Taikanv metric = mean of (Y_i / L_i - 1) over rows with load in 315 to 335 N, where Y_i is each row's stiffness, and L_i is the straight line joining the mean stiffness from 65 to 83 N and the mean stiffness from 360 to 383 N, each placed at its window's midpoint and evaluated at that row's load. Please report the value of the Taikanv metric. -0.15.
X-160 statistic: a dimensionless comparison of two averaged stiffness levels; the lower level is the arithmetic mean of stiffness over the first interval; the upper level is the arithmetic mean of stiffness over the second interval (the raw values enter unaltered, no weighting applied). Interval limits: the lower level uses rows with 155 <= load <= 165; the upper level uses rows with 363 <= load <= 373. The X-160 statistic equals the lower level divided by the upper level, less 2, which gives -0.53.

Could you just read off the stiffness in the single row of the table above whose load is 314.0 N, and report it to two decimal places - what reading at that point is 43.95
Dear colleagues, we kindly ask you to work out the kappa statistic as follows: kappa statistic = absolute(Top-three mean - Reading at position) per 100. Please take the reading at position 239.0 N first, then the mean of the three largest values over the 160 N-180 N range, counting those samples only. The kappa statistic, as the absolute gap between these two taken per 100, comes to 0.169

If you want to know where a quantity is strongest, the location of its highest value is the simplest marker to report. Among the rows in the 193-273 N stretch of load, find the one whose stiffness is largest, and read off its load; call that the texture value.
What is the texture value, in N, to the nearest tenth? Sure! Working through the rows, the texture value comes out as 194.0 N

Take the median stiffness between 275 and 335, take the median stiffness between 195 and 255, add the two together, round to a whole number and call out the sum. 101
